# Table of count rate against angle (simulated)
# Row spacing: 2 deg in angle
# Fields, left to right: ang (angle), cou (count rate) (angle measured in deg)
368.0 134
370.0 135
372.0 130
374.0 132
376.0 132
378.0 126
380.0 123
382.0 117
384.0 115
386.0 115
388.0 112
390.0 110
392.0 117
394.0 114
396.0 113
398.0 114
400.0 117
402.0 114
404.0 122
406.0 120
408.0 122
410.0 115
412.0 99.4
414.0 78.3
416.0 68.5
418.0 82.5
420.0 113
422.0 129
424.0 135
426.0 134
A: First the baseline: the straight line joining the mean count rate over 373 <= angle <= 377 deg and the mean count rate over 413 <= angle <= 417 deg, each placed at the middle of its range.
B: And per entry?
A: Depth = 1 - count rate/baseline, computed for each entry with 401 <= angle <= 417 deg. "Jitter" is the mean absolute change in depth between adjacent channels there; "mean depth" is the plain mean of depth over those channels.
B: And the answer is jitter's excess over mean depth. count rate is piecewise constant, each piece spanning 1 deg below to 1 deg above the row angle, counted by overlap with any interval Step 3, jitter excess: 0.4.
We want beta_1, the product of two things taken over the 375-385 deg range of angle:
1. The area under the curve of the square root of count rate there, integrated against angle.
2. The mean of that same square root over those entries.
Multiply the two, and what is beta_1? 1225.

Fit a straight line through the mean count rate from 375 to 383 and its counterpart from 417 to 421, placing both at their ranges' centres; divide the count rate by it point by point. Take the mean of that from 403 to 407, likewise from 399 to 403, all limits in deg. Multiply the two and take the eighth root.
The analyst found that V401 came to 1.022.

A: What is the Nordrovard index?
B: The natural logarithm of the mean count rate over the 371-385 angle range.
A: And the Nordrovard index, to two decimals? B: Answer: 4.83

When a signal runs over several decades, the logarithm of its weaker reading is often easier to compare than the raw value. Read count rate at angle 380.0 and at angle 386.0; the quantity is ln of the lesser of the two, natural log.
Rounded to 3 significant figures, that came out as 4.74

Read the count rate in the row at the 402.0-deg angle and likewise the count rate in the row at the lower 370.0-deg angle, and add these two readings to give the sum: 249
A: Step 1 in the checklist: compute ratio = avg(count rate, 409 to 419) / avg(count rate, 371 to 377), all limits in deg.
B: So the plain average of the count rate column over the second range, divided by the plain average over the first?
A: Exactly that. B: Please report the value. 0.68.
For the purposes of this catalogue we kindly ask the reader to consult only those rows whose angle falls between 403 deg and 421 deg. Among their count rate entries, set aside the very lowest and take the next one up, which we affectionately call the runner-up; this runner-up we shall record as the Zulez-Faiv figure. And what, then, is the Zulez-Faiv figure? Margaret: 78.3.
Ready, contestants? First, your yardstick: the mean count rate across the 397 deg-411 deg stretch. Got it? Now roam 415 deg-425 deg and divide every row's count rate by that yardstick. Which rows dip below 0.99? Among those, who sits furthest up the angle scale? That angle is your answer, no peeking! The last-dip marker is 420.0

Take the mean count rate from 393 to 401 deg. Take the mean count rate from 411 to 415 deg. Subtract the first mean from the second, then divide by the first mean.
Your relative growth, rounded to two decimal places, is -0.22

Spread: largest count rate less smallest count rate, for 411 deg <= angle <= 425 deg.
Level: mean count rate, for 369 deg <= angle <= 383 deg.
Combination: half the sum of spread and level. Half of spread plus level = 97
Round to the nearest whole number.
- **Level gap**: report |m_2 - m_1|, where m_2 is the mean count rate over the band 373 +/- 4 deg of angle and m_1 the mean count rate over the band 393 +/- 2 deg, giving 17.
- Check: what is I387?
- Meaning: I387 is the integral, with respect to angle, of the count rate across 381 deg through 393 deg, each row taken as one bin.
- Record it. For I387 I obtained 1372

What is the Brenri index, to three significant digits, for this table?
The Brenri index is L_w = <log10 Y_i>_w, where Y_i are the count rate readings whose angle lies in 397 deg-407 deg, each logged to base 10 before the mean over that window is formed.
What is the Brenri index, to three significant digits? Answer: 2.07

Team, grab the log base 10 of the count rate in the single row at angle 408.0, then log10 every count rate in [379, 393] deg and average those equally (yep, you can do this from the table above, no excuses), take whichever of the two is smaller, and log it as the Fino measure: 2.06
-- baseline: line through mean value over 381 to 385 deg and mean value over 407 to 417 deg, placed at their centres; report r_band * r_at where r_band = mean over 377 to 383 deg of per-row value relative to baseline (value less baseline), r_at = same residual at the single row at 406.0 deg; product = 77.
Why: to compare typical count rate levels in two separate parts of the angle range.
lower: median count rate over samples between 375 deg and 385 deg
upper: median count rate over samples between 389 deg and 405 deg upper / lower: 0.93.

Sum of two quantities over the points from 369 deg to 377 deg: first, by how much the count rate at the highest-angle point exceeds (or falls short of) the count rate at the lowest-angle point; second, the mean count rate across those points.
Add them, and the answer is 129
